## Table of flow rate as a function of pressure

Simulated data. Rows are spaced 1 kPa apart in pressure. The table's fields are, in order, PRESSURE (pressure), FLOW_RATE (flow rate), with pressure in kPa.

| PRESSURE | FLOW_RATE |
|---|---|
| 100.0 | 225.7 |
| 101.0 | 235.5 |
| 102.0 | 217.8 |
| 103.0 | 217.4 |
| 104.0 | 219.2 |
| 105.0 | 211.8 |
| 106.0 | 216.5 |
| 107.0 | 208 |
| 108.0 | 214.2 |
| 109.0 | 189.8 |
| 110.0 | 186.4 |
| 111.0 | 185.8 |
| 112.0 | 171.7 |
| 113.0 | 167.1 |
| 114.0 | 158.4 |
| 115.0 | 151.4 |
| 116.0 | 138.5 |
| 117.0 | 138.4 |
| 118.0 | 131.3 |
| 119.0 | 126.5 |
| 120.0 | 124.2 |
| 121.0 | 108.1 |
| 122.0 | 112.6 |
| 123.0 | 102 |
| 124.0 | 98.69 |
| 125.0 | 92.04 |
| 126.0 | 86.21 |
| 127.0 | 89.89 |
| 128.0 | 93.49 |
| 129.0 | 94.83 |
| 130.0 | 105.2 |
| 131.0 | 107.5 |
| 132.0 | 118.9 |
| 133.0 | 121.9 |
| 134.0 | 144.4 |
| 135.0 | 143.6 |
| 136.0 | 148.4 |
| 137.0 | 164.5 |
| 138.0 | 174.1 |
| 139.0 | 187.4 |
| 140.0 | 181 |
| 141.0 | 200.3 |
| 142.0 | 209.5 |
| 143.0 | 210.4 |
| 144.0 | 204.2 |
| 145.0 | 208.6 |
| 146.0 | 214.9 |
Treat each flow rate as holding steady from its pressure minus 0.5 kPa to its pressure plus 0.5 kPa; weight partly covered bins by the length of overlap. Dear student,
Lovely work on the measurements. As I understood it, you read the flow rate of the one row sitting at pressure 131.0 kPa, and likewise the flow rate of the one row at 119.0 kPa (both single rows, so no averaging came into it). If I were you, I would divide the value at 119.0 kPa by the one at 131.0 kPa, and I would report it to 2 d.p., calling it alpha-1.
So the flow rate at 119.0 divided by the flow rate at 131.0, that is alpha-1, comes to 1.18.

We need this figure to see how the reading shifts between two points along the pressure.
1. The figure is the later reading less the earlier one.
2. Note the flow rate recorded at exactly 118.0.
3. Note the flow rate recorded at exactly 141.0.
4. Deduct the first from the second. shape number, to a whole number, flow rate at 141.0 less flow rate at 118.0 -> 69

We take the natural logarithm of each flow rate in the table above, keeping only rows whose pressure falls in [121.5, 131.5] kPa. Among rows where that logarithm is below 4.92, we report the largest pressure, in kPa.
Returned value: 131.0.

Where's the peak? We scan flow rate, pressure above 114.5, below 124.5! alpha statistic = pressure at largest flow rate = 115.0 kPa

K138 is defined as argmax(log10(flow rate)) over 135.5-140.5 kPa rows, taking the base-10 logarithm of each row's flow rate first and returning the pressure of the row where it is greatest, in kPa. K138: 139.0 kPa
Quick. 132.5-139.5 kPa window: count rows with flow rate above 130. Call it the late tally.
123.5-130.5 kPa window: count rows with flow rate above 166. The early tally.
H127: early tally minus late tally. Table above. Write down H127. -6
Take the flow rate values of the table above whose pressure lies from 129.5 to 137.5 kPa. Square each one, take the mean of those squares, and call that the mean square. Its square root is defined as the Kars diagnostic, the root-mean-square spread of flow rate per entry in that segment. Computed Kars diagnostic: 133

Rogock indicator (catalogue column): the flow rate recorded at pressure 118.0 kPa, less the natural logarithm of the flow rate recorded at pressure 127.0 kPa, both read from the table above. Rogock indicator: 127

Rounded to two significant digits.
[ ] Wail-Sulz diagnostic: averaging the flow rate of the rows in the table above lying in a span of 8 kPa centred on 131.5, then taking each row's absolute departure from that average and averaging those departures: 16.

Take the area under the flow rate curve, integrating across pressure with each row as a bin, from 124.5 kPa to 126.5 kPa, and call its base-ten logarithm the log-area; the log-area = 2.25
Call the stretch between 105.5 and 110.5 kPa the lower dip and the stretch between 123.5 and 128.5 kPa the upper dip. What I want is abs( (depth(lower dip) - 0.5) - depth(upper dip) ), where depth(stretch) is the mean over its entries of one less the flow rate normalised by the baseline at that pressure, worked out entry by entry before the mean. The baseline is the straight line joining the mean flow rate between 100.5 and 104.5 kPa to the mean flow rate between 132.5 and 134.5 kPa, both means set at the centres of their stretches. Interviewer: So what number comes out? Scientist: 0.89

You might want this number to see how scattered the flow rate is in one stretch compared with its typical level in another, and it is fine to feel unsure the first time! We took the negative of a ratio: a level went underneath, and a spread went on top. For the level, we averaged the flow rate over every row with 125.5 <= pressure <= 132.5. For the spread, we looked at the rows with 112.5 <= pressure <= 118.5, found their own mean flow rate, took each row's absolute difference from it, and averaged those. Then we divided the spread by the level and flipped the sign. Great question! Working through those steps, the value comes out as -0.115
